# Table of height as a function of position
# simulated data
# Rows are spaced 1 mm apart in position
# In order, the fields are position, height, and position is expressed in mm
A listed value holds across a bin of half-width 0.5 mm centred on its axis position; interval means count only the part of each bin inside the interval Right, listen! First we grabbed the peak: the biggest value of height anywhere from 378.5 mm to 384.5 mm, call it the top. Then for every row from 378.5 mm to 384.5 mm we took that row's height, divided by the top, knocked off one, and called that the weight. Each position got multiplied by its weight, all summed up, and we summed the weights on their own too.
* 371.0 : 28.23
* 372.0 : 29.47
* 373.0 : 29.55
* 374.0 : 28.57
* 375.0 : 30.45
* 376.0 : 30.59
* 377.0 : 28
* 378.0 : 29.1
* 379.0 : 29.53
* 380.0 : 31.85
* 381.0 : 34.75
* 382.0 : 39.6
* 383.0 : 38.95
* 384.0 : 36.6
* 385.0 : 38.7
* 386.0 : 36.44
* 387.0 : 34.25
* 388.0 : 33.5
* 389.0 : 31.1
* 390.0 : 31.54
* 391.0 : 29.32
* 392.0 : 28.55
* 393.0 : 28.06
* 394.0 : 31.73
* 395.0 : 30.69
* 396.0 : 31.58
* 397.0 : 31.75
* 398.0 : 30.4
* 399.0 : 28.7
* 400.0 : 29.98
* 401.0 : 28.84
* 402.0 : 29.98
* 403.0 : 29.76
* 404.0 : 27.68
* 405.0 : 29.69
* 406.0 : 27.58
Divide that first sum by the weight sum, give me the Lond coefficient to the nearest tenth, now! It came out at 380.3 mm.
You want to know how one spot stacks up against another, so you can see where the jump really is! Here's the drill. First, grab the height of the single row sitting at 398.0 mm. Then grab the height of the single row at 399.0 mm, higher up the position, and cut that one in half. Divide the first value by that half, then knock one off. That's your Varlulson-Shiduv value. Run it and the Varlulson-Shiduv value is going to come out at 1.1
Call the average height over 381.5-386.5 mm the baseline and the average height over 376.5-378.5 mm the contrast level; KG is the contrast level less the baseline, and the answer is -9.5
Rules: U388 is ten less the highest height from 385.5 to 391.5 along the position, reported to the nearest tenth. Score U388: -26.4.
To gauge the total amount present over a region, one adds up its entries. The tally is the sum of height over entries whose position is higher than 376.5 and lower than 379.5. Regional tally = 87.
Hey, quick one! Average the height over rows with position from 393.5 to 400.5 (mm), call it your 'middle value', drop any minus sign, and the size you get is 30.7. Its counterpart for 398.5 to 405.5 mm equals 29.2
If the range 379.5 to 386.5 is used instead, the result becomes 36.7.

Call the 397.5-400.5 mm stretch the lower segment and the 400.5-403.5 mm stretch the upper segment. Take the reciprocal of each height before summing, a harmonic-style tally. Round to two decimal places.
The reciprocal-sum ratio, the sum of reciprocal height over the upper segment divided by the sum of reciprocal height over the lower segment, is 1.01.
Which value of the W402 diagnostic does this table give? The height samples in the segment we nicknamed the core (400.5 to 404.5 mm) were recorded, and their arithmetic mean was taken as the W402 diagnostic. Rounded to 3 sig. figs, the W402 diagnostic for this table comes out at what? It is 29.1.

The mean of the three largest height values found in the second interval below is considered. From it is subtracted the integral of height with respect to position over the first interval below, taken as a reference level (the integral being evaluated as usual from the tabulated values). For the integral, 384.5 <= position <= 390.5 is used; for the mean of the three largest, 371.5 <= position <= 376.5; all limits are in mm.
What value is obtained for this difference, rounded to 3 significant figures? -175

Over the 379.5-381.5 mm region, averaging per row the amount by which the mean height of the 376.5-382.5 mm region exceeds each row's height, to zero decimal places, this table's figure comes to -1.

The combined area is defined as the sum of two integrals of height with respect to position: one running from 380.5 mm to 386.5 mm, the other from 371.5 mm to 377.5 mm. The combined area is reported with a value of 402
